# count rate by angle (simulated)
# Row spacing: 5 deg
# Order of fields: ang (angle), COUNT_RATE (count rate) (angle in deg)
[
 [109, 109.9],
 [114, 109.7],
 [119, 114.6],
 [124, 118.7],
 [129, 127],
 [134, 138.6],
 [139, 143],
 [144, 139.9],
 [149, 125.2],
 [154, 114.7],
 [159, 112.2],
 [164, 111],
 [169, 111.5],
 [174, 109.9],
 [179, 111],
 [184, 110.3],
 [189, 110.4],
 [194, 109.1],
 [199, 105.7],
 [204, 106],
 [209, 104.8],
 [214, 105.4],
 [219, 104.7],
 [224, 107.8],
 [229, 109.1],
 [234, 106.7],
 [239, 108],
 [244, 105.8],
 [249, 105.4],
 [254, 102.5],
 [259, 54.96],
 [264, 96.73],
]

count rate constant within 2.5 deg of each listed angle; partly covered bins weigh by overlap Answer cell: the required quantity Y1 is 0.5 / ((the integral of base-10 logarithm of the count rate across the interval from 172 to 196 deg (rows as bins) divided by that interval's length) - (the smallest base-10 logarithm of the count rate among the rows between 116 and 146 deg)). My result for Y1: -29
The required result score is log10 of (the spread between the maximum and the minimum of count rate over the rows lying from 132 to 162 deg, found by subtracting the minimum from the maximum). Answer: 1.5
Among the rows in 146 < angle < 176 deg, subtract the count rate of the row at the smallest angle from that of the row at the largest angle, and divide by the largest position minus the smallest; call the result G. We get -0.61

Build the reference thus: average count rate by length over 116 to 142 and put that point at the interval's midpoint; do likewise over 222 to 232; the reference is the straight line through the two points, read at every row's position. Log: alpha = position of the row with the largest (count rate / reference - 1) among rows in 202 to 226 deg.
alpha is 224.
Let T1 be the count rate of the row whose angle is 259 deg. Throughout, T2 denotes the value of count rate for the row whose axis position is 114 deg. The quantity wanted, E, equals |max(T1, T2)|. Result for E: 110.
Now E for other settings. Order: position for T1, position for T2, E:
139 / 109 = 143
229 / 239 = 109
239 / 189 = 110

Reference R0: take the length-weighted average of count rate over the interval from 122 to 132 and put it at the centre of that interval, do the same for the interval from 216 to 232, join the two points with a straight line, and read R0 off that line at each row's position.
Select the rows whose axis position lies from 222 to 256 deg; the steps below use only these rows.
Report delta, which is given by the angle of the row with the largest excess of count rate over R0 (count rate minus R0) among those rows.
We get 239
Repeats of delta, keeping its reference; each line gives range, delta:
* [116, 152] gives 139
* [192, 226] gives 224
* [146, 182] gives 149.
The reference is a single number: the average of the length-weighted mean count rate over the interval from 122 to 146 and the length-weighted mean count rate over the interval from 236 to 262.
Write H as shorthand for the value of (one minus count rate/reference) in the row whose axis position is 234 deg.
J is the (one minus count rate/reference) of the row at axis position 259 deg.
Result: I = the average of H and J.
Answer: 0.29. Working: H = 0.069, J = 0.520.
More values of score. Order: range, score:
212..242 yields 0.6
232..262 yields 1.7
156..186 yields 0.4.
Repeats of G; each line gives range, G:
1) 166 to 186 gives -0.08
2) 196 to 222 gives -0.05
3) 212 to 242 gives 0.10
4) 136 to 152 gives -1.78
